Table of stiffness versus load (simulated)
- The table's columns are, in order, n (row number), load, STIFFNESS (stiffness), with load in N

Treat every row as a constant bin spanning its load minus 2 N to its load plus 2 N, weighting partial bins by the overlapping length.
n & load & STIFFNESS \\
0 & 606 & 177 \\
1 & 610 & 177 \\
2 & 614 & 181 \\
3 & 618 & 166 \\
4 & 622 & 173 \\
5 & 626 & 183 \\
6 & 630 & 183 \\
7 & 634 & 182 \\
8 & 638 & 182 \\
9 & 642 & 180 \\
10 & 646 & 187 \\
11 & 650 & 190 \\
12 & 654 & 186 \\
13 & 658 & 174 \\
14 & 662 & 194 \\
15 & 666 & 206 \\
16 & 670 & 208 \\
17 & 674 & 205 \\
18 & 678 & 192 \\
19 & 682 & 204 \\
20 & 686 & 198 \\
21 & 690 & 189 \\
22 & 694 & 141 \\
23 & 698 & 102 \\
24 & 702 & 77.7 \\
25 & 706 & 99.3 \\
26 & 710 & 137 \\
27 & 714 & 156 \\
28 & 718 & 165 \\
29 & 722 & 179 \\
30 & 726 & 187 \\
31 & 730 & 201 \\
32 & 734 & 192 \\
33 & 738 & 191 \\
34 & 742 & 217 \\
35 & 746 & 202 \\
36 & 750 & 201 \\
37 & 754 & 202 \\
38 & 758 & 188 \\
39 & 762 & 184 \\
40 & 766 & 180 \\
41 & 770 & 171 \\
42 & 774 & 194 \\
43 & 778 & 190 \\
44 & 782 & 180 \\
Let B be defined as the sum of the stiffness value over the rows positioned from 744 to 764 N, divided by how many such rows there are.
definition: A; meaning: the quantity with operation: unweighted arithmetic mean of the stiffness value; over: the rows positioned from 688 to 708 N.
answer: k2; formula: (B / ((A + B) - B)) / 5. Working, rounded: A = 122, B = 195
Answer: 0.321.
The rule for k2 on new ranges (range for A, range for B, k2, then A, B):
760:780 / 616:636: 0.193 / 184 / 177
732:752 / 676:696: 0.184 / 201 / 185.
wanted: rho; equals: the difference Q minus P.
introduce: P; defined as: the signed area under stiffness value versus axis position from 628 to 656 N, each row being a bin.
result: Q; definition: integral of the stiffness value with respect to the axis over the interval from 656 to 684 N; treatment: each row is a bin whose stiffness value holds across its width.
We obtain 372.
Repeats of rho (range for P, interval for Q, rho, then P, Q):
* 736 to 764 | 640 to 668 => -272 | 5540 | 5268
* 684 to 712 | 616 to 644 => 1220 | 3776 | 4996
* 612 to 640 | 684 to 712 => -1224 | 5000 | 3776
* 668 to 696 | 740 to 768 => 148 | 5348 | 5496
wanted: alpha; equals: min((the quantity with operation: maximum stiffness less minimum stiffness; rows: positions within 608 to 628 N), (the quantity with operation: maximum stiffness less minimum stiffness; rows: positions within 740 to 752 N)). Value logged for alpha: 16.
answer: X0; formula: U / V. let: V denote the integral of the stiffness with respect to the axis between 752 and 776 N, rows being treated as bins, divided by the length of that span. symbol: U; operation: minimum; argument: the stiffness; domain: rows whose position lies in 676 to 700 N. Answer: 0.55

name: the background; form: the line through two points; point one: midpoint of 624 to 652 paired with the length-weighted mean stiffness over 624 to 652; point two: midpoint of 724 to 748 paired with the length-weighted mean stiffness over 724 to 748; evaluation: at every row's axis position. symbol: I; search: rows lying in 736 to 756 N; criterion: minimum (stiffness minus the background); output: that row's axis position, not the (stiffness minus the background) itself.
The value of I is 738 N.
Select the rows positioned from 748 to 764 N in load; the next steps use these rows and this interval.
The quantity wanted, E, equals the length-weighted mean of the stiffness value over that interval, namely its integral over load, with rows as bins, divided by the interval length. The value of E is 194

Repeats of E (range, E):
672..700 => 176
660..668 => 200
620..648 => 181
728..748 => 201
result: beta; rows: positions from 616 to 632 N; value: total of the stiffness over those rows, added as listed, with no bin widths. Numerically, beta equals 705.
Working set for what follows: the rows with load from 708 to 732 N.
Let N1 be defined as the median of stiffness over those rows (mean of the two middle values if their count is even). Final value 172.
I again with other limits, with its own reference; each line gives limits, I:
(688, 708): 702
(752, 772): 770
